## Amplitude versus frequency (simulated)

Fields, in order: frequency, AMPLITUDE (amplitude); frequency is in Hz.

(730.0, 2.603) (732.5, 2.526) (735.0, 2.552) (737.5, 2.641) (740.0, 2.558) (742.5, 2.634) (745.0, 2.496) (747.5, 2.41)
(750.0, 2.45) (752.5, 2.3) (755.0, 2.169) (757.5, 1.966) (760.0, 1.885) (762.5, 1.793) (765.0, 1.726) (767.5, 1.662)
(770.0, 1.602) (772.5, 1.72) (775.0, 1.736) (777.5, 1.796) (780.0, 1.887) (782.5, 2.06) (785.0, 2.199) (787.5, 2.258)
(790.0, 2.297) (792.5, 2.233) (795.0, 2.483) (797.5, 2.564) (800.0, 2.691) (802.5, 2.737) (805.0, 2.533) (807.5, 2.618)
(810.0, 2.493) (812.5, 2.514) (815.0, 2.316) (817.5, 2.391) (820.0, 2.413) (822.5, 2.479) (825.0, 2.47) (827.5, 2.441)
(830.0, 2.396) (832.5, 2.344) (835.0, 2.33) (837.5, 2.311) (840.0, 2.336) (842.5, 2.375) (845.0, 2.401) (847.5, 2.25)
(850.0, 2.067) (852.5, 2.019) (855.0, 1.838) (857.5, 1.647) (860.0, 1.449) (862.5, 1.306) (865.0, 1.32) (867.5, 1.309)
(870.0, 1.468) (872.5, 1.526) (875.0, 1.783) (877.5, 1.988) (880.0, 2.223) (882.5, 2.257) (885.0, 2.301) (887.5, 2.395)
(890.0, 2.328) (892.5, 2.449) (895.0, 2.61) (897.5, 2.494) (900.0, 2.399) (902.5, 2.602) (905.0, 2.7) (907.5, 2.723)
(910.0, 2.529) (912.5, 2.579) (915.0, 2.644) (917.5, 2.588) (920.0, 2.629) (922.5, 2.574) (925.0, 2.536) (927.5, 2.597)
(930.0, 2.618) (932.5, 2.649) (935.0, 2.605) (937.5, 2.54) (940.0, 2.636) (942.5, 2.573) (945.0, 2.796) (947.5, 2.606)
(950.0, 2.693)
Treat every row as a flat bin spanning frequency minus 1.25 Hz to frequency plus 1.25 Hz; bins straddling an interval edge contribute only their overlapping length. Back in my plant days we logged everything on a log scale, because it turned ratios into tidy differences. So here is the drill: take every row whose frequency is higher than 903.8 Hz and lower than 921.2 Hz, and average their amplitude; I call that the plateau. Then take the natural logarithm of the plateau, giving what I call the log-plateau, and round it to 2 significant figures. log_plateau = 0.97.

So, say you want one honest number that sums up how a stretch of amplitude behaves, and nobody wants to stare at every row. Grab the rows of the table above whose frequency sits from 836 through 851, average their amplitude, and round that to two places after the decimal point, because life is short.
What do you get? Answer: 2.29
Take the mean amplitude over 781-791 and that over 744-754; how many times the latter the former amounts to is 0.91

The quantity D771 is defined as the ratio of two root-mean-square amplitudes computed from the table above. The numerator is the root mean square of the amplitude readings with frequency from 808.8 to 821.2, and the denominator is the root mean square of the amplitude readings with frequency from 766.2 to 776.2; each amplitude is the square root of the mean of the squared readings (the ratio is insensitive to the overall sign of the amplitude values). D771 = 1.44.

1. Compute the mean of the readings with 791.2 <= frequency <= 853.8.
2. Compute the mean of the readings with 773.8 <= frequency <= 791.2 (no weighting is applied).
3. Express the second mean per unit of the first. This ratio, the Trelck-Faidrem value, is 0.84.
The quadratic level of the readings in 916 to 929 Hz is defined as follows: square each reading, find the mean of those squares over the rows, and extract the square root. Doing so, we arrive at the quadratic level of 2.58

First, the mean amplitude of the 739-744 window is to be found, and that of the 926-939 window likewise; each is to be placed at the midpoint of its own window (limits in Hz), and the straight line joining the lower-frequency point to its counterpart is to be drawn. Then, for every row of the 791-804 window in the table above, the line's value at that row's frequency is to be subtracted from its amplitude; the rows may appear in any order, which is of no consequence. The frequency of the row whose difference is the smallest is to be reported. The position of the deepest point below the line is 792.5 Hz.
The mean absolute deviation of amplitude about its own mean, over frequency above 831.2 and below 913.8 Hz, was 0.4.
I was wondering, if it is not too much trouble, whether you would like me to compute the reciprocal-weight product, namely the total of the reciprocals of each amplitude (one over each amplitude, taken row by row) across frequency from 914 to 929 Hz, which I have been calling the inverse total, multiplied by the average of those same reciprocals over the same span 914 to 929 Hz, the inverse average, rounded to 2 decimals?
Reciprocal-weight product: 0.89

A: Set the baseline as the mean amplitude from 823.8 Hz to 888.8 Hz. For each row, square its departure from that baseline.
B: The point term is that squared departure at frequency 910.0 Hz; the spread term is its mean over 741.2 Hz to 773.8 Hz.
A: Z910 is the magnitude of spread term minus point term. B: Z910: 0.14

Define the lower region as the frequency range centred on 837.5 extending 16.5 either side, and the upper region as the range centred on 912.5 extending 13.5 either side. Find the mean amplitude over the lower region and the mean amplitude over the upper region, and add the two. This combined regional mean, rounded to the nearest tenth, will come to 4.9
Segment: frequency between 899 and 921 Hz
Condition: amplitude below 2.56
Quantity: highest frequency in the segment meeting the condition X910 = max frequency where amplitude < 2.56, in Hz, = 910.0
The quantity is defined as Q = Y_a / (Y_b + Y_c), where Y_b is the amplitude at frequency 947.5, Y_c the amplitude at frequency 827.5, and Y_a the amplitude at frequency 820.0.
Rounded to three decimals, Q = 0.478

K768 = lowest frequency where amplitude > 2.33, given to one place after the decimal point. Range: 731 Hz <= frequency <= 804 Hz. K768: 732.5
